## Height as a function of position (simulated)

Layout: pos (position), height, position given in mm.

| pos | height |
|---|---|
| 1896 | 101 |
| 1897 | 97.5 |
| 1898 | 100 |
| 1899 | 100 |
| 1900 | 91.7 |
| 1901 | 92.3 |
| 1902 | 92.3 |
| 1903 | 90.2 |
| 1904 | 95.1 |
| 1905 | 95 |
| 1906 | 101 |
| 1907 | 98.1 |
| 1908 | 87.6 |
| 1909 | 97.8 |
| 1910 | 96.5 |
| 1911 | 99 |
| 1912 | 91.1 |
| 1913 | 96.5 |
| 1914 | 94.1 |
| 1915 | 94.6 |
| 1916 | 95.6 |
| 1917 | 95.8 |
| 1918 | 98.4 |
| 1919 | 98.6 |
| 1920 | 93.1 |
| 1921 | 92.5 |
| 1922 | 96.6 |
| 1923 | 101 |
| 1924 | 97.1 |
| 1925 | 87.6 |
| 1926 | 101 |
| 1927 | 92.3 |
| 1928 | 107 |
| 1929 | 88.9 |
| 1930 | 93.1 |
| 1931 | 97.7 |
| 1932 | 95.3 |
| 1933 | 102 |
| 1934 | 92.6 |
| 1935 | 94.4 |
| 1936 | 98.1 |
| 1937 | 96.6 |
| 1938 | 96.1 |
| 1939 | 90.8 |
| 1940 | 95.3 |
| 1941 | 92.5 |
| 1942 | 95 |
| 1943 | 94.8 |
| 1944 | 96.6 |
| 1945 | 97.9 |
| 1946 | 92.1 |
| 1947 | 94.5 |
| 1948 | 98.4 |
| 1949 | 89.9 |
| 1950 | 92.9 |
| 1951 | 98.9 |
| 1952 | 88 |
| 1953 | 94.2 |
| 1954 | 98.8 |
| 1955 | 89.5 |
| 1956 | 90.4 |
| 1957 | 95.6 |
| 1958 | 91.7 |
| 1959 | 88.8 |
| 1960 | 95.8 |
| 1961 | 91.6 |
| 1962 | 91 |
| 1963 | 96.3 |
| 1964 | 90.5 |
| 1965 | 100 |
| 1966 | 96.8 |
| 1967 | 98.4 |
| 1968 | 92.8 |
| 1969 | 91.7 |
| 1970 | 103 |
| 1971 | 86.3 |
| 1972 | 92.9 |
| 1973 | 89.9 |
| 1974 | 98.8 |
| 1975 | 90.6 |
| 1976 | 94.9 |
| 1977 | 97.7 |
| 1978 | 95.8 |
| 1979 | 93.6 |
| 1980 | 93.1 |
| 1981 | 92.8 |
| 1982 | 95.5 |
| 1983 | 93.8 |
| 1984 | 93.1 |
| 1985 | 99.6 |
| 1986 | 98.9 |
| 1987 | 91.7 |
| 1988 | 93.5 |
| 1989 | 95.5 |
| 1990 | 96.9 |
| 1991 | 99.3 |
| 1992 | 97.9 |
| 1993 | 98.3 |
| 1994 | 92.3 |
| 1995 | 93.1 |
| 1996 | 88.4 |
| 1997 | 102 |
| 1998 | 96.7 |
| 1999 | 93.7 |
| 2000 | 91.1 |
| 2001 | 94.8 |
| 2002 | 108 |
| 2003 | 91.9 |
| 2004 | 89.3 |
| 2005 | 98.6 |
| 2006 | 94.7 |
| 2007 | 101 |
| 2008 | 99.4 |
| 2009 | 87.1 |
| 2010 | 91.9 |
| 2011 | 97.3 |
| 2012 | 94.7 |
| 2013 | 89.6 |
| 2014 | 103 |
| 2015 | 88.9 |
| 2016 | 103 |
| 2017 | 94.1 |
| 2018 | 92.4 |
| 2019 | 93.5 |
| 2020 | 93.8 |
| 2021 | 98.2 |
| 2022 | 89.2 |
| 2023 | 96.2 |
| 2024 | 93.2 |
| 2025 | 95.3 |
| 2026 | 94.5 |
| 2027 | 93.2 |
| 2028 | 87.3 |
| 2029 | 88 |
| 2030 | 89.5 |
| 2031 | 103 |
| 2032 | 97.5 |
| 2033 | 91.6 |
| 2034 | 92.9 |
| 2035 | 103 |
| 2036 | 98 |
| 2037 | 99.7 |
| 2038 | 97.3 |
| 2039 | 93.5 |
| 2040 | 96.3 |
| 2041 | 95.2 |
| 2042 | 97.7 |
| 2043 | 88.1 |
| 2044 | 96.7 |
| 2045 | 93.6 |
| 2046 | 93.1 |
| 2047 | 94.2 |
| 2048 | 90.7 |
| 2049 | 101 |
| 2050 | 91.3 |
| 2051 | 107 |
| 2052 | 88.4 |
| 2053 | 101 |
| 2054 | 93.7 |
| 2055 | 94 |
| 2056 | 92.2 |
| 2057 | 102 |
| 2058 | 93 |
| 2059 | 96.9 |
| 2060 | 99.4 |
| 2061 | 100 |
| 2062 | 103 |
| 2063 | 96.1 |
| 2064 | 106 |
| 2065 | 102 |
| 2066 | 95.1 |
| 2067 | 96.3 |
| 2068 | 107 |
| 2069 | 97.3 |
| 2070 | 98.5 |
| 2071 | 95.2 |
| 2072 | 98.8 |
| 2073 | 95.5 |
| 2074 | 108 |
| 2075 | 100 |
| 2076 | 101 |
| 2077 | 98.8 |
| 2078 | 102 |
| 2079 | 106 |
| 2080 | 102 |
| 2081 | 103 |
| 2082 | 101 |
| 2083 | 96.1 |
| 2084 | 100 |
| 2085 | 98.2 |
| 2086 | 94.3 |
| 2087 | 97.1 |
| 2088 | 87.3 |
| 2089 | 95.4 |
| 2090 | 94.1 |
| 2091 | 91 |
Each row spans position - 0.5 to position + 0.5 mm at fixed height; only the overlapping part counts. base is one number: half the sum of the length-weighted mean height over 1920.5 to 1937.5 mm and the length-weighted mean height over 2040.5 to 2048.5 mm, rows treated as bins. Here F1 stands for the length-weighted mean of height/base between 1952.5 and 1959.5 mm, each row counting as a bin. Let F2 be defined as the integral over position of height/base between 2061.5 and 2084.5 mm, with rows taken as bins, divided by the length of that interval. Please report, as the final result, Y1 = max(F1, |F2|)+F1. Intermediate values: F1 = 0.98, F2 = 1.058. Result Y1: 2.035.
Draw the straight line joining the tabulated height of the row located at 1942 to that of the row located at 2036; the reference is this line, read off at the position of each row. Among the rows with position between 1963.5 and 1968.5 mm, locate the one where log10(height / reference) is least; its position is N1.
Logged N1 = 1964 mm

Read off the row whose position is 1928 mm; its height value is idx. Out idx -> 107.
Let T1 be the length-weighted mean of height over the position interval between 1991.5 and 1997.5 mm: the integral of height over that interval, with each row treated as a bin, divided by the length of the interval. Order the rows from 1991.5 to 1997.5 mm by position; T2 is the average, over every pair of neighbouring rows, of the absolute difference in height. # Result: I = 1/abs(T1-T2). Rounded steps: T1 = 95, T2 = 5.1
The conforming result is 0.0111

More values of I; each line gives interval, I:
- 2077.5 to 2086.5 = 0.0103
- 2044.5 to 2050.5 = 0.0112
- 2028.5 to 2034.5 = 0.0113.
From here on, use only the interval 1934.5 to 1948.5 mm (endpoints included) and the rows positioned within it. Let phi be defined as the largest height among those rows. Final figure 98.4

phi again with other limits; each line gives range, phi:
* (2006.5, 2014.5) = 103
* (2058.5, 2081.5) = 108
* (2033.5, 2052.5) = 107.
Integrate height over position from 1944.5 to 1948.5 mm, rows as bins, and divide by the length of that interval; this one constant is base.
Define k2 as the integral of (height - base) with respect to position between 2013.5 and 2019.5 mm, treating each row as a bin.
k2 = 1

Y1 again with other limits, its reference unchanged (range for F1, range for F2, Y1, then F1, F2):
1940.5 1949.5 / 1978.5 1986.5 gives 1.999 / 1.00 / 1.002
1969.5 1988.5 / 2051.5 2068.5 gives 2.029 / 1.00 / 1.033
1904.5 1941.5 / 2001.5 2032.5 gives 2.017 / 1.01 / 0.999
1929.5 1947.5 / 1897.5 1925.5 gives 2.009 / 1.00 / 1.005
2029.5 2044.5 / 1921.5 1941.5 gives 2.024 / 1.01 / 1.010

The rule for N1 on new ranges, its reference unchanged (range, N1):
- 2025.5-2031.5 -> 2028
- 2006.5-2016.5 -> 2009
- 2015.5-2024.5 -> 2022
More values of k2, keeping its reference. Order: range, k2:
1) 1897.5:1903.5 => -8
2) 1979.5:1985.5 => -6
